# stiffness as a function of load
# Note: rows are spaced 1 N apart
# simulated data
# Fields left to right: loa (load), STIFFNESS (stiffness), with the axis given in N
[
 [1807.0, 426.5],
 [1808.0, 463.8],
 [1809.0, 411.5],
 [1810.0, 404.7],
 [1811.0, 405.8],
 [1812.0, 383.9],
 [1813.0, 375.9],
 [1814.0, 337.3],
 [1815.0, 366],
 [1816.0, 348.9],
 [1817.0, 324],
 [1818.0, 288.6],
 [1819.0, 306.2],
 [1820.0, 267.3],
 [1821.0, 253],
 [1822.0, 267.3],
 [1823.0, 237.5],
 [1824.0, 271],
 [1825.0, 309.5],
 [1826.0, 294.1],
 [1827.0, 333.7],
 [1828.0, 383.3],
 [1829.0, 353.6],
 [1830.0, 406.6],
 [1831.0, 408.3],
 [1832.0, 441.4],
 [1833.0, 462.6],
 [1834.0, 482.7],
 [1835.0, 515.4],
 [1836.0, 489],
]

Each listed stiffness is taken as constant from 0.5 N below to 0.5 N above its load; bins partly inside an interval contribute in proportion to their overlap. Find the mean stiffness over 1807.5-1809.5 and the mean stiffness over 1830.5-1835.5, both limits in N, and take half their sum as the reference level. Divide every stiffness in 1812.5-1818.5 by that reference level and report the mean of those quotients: 0.8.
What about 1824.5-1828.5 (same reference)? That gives 0.7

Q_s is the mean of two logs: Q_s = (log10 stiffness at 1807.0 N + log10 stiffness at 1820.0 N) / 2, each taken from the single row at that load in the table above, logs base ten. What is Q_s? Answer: 2.53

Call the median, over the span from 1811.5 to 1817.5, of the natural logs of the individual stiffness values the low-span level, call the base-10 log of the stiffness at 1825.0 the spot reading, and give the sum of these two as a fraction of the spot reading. 3.36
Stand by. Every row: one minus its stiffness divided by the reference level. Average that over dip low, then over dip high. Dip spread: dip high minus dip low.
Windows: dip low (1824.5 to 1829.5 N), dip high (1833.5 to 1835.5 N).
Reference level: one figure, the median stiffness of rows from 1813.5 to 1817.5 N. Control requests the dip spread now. -0.5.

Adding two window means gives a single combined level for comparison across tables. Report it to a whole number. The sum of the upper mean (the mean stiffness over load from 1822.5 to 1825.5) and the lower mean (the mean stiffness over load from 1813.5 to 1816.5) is 623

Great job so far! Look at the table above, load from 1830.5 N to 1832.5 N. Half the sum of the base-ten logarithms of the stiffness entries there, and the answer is 2.63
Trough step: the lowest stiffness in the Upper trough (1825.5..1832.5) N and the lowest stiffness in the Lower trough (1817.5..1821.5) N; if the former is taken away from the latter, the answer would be -41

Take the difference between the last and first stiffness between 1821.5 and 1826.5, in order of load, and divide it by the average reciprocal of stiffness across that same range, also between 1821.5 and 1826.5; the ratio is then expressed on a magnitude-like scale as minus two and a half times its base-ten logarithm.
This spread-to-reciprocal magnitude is -9.7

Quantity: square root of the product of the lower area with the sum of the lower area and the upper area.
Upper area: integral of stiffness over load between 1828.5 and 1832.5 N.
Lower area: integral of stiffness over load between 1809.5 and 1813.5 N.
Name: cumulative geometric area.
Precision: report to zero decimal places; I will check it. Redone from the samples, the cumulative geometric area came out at 2235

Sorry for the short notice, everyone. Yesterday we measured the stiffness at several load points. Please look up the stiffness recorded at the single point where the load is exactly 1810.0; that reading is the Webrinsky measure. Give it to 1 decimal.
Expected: 404.7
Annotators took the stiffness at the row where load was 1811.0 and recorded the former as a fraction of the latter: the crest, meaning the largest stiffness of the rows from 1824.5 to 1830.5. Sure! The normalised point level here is 1.00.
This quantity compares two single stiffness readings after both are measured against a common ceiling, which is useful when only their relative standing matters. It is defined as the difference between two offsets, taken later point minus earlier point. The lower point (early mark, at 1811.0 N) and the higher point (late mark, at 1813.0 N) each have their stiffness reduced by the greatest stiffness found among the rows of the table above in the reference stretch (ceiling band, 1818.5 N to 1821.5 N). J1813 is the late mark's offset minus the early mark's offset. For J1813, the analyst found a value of -30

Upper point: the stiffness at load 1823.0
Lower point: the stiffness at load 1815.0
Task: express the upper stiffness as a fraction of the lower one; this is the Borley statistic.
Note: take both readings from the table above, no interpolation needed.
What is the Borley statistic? 0.65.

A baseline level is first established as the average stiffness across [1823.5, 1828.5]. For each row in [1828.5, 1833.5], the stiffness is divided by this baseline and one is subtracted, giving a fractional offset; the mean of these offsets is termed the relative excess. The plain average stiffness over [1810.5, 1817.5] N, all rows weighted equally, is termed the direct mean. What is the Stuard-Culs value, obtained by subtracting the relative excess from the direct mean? 363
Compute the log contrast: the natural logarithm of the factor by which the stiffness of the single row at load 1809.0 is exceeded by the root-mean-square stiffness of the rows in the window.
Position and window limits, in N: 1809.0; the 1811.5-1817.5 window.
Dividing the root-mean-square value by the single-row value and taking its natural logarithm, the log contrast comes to -0.143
